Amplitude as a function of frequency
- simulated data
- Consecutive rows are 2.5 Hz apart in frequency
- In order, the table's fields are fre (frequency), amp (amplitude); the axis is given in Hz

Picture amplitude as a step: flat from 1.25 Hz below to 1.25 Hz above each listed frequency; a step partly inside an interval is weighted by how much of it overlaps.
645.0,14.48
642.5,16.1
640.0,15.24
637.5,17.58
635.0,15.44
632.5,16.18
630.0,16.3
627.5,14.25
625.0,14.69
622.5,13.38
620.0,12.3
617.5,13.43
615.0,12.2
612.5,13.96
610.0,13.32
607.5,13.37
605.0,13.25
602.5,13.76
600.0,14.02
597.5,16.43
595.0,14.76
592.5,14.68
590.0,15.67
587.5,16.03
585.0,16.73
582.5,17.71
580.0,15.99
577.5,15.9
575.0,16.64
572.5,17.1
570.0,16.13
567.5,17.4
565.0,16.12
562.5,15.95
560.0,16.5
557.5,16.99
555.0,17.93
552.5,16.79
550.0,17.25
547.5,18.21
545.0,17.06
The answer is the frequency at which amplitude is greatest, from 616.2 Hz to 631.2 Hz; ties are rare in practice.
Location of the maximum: 630.0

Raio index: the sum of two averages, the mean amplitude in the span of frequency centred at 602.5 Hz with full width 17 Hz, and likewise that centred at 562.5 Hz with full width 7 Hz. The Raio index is 30.3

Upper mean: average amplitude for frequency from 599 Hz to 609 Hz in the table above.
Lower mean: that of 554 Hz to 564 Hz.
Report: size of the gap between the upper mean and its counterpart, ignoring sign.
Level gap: 3.2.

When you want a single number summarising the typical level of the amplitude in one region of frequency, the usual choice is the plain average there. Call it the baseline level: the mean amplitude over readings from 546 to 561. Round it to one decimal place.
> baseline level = 17.3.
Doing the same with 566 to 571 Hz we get 16.8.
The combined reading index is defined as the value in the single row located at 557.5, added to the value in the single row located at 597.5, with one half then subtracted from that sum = 32.9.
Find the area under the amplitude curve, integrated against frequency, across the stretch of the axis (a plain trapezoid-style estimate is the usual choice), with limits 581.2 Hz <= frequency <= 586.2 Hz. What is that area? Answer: 86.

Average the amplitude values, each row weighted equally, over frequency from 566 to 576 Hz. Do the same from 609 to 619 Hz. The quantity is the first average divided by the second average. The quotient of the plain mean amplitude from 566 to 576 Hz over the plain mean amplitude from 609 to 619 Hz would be 1.27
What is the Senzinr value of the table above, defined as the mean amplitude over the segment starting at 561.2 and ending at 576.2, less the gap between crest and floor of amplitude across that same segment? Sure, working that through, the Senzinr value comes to 15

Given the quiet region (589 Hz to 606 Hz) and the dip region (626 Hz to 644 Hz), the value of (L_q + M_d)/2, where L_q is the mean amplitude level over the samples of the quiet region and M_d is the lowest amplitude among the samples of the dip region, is 14.5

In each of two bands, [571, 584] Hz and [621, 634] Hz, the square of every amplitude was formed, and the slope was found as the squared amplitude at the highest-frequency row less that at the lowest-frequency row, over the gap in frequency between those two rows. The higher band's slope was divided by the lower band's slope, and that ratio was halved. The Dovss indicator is 1.9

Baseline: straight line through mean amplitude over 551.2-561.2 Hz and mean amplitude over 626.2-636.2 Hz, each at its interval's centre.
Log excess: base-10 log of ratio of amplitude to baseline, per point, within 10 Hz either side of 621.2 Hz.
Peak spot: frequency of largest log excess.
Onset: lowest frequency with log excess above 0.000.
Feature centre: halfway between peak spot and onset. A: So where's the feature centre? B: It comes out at 630.0 Hz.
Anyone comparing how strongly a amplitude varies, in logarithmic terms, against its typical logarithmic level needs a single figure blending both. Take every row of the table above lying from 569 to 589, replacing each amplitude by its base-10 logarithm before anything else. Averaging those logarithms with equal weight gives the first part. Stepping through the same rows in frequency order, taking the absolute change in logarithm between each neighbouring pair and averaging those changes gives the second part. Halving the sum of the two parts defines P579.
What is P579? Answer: 0.619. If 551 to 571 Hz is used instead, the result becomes 0.622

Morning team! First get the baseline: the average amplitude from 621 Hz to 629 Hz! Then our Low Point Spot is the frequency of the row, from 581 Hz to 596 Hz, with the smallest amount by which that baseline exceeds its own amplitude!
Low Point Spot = 582.5 Hz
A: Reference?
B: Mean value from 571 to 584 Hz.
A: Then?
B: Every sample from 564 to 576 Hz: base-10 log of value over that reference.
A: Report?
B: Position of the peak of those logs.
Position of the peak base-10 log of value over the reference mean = 567.5 Hz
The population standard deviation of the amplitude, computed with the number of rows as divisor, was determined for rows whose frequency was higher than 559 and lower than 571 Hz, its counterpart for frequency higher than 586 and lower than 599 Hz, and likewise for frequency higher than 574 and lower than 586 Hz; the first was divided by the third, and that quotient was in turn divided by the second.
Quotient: 1.16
